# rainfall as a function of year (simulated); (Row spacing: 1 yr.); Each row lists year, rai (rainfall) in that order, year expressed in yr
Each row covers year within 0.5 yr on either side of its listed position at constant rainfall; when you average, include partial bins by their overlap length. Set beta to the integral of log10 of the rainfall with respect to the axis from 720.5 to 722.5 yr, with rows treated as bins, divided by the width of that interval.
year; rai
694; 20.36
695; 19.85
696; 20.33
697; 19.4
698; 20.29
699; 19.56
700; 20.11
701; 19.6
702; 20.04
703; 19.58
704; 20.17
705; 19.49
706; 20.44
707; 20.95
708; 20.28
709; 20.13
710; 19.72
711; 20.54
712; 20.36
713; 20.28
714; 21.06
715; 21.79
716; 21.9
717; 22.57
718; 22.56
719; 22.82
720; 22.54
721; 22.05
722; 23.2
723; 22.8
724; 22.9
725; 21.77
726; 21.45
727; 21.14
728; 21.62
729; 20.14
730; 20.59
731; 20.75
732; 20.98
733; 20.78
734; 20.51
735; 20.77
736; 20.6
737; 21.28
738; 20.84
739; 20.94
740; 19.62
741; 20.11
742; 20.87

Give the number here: 1.35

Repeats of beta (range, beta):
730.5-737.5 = 1.32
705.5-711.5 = 1.31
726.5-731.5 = 1.32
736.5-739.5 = 1.32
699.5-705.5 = 1.30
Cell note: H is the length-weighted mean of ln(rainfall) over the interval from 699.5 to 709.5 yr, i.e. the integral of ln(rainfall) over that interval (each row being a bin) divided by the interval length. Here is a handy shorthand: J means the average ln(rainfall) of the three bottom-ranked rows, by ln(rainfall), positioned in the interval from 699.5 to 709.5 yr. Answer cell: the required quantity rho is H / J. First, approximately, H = 3.00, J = 2.97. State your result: 1.01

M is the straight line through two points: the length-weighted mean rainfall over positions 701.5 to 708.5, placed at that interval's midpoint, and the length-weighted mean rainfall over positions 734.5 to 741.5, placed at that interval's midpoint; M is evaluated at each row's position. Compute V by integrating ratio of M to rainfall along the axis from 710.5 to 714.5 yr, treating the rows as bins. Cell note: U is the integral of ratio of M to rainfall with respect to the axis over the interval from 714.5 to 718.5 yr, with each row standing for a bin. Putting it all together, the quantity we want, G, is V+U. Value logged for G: 7.6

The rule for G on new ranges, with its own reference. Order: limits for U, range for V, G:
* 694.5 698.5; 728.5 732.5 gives 8.0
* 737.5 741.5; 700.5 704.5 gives 8.1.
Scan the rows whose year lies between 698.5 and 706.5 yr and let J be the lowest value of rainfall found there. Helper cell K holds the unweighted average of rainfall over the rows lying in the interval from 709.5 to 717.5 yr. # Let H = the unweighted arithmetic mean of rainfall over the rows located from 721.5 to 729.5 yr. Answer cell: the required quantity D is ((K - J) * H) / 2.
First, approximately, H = 21.9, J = 19.49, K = 21.0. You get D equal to 17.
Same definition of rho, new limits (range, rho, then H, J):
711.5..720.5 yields 1.02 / 3.08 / 3.02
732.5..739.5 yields 1.00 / 3.04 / 3.03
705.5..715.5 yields 1.01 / 3.02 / 3.00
